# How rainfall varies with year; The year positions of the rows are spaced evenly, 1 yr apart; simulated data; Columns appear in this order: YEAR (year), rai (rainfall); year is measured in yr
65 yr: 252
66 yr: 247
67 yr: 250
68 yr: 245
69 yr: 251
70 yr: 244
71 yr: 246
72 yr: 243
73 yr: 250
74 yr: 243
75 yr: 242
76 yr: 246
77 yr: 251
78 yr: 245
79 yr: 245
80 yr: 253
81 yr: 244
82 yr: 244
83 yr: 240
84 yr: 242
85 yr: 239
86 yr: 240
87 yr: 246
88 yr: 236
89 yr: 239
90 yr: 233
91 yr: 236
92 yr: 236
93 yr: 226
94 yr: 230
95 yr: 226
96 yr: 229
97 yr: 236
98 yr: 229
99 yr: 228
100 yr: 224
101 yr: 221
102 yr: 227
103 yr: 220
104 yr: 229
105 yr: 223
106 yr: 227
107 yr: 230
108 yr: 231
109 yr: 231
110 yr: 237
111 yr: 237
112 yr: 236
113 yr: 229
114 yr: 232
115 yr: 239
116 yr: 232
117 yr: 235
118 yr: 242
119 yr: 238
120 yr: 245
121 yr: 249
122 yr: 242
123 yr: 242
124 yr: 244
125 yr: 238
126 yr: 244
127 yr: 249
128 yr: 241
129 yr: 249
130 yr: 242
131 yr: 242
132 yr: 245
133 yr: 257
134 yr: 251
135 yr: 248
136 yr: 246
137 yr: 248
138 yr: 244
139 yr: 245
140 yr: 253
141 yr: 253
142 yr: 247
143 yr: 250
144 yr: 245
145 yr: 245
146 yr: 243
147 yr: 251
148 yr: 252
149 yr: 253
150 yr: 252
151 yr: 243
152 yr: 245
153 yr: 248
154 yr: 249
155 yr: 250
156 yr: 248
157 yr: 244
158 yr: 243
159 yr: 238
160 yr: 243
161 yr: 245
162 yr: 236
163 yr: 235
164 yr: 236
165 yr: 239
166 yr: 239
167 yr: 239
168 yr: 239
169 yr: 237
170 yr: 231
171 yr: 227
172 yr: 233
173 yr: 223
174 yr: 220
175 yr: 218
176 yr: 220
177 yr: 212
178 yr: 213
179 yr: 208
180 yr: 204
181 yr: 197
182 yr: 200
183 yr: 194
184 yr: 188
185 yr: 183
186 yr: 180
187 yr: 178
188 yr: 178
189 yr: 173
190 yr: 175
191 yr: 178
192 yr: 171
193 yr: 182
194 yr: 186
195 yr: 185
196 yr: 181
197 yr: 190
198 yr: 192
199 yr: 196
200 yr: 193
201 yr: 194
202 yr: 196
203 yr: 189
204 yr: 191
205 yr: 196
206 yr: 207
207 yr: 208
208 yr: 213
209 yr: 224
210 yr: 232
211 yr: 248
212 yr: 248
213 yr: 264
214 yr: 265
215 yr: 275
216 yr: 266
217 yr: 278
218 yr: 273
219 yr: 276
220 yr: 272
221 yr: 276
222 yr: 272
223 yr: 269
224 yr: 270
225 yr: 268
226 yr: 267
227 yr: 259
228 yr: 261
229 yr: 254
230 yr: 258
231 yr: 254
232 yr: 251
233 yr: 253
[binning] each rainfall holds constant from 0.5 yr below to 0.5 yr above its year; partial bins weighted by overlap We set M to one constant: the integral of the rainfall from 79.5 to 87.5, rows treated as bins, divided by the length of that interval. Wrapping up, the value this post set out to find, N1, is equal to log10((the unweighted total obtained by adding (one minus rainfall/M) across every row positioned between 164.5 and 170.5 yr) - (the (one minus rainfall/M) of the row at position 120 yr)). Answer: -0.80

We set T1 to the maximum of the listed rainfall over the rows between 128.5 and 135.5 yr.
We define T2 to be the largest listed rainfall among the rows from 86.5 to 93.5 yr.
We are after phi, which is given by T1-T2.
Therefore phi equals 11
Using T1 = 257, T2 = 246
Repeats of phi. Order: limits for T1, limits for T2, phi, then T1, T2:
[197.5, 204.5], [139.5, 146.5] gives -57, 196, 253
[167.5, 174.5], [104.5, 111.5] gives 2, 239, 237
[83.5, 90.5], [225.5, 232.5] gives -21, 246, 267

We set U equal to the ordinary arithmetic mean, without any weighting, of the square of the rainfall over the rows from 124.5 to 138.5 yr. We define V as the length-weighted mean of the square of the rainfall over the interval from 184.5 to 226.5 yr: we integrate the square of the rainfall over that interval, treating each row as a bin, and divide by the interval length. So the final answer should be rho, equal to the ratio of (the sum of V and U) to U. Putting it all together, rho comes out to 1.83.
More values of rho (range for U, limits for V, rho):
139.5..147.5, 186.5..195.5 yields 1.52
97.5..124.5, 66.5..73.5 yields 2.12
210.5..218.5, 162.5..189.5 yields 1.65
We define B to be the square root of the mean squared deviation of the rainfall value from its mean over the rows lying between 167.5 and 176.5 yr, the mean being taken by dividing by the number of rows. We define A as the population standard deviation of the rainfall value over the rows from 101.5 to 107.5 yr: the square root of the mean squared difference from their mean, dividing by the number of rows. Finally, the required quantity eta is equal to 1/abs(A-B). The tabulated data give 0.3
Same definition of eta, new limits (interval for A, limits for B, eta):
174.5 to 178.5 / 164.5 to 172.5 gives 1.0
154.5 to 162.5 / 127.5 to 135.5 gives 1.3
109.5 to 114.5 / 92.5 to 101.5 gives 1.3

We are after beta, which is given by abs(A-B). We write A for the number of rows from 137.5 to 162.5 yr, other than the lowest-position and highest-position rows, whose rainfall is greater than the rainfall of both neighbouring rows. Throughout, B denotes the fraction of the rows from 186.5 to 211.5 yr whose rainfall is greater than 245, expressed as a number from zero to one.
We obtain 4.0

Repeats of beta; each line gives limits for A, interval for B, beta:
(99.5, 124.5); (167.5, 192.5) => 5.0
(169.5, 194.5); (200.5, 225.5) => 4.4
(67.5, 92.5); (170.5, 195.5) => 8.0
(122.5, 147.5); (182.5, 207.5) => 6.0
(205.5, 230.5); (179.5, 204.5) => 6.0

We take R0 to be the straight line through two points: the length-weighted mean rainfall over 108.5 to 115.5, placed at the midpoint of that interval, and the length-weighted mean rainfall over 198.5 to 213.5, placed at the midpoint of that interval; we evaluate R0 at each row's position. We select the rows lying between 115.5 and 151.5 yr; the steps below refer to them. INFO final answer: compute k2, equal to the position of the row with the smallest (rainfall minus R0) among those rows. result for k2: 116 yr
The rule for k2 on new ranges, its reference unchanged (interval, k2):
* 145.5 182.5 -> 181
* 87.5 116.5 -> 103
